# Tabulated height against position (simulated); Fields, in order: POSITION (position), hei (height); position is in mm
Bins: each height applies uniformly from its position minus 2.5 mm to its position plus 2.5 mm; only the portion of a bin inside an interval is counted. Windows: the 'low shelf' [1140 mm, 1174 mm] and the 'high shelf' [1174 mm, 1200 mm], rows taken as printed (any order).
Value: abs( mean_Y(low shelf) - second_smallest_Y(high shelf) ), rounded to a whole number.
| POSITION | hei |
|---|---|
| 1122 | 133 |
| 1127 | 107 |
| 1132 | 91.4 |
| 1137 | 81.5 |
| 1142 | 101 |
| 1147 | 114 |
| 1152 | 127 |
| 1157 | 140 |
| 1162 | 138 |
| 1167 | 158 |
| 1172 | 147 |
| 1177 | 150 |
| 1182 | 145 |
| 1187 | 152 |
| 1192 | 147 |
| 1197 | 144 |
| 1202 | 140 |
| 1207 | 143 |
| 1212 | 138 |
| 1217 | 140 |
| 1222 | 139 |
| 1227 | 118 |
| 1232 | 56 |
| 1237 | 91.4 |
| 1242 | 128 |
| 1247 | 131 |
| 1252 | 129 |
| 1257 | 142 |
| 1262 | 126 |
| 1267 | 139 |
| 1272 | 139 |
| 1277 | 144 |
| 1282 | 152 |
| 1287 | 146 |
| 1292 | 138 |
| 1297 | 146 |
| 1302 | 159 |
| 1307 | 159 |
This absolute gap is 13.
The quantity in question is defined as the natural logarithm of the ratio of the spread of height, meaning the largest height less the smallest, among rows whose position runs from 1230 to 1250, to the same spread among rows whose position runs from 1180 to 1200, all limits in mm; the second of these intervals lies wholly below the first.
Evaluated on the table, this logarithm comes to 2.2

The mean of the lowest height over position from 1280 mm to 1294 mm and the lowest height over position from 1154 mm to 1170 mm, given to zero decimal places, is 138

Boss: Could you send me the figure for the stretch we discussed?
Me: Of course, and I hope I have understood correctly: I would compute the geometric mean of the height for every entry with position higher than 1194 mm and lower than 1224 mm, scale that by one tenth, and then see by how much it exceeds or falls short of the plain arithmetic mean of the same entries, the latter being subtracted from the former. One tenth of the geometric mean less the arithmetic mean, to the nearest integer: -127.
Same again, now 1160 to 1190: -134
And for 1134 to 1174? -113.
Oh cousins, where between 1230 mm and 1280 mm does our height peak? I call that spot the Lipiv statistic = 1277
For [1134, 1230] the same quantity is 1167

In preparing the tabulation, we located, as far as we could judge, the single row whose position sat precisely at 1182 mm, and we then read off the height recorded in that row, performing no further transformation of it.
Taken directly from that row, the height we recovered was 145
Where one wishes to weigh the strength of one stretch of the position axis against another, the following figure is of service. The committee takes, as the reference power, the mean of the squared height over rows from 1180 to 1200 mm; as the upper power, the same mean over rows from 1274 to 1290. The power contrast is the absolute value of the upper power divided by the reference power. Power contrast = 1.00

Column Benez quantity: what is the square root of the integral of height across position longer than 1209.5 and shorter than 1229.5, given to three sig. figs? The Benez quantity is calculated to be 51.7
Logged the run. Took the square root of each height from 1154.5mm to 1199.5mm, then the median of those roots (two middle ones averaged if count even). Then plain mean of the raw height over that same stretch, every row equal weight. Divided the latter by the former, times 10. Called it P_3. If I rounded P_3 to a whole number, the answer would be 121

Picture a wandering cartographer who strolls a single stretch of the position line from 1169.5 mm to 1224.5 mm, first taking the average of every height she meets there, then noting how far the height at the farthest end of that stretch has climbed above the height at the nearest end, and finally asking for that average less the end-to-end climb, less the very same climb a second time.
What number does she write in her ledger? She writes 160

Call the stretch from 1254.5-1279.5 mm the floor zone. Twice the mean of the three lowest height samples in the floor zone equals 269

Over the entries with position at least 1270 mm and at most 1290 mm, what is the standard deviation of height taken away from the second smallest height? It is 139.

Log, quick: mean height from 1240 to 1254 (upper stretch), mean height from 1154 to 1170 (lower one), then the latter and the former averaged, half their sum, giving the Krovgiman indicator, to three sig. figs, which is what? 137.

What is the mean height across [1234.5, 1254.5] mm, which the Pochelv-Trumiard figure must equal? 120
